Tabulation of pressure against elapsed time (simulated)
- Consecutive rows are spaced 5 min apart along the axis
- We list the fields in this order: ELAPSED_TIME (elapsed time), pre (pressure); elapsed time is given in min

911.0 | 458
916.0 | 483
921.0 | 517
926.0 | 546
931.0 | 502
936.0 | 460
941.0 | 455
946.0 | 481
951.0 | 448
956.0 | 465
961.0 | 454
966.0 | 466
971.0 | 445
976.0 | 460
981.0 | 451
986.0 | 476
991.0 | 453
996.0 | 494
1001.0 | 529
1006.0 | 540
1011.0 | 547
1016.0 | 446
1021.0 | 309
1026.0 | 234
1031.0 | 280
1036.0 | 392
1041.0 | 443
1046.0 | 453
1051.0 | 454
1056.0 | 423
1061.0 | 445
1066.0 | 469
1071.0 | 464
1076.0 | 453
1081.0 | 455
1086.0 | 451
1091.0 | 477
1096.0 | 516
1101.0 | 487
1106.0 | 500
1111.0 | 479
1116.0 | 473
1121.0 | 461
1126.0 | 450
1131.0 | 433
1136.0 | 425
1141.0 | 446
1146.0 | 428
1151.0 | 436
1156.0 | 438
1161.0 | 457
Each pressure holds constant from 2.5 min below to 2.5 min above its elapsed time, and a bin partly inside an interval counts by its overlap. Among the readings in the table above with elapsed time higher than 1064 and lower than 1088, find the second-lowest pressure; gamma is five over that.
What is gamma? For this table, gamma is 0.0110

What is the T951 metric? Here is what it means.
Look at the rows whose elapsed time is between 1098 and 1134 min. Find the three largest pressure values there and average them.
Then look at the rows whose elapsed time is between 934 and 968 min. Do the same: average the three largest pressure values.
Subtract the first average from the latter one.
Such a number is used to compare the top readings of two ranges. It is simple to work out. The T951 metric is -18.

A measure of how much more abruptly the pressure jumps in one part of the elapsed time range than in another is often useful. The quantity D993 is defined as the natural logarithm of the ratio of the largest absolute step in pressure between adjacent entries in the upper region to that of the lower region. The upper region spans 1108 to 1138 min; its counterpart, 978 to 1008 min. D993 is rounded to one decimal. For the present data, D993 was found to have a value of -0.9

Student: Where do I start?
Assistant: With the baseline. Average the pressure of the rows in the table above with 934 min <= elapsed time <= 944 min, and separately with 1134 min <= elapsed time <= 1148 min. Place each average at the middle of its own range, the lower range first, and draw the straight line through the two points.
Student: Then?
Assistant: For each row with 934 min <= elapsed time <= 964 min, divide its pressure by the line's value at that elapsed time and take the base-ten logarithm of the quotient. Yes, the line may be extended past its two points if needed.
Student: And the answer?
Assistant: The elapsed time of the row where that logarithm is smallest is 951.0 min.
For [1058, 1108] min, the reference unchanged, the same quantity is 1061.0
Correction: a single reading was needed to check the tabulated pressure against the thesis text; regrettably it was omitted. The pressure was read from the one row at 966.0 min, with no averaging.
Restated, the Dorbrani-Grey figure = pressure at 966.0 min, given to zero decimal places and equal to 466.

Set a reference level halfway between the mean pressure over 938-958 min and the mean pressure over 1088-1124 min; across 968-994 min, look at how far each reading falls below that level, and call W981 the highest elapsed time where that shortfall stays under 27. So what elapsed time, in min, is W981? 991.0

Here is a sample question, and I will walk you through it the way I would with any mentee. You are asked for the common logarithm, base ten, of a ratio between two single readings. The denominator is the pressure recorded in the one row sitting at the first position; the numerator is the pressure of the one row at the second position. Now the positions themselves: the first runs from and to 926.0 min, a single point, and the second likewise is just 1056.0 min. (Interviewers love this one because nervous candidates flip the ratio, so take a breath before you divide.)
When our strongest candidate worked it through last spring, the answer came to -0.11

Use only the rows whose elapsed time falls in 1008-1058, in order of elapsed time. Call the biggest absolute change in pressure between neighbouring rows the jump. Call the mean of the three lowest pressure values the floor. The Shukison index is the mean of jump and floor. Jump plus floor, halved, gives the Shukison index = 206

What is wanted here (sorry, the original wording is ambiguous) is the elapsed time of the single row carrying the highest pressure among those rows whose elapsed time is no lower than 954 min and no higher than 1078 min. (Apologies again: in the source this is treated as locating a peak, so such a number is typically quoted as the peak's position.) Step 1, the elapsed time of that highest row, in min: 1011.0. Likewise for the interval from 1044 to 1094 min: 1091.0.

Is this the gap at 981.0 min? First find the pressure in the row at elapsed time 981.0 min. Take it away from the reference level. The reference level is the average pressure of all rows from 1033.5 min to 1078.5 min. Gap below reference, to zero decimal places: -7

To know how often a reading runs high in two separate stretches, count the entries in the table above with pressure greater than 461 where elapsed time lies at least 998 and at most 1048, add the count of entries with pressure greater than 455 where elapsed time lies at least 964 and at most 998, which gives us 7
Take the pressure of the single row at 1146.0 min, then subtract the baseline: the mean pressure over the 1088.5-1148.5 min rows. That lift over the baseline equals -37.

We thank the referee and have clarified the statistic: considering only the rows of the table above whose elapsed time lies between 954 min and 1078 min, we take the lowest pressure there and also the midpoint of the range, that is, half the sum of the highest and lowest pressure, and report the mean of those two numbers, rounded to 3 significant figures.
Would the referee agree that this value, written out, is 312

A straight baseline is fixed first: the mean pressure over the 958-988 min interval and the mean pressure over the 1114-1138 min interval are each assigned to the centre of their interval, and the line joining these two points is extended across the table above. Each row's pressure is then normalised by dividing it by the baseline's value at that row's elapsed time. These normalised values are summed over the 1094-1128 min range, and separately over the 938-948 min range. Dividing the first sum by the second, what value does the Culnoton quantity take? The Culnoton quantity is 3.7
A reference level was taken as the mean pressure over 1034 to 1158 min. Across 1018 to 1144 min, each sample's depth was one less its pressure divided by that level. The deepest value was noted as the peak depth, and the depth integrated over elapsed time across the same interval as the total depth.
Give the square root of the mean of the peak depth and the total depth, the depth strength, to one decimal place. 1.7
